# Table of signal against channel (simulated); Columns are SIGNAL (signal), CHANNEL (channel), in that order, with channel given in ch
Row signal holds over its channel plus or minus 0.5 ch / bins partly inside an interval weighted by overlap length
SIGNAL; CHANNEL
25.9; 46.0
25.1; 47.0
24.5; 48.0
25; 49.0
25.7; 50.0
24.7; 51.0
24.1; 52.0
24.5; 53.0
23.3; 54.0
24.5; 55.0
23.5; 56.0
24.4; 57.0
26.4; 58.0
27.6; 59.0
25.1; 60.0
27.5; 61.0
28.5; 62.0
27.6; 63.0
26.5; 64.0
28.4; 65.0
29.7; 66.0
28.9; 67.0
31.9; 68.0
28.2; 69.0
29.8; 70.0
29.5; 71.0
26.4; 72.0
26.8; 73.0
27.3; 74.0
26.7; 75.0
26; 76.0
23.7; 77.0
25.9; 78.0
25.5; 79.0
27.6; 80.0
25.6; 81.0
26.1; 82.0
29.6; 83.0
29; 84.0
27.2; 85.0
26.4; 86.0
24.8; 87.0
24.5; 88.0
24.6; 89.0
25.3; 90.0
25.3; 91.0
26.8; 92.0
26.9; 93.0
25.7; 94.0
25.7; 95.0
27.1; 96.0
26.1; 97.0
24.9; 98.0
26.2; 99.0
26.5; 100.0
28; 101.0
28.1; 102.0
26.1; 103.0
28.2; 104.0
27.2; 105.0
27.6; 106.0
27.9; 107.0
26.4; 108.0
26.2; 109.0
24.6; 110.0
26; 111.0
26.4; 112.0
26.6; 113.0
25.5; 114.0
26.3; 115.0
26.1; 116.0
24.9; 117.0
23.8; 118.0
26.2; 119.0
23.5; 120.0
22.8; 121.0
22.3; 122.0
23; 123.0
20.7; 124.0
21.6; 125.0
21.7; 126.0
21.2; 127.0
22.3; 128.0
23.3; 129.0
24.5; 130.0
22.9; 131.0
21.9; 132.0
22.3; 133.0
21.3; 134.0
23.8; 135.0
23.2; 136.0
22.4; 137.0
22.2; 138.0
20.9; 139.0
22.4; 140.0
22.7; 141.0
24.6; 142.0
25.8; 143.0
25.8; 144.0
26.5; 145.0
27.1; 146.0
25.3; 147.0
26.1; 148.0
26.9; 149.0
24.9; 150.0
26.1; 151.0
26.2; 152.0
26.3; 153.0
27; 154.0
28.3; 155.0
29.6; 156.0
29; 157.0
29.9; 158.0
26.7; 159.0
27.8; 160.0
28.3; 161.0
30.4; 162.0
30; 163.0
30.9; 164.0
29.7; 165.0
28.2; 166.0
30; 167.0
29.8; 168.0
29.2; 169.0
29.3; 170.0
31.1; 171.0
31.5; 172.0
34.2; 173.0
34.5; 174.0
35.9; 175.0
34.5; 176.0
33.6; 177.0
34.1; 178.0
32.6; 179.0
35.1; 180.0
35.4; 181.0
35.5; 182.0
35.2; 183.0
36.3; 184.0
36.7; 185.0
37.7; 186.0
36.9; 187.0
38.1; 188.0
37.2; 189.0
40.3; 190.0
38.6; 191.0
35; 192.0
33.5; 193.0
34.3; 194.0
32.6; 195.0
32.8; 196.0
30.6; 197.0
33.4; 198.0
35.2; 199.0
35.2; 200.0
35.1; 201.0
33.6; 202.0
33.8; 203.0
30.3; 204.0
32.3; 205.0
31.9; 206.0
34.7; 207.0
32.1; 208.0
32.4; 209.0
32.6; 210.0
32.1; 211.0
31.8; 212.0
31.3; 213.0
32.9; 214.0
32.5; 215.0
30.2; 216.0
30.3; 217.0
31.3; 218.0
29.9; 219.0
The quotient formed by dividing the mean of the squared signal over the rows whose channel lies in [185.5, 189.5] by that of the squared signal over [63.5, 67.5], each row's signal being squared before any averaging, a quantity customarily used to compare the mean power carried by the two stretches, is 1.7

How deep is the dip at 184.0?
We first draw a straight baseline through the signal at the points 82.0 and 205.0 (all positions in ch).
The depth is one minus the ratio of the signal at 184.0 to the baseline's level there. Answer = -0.16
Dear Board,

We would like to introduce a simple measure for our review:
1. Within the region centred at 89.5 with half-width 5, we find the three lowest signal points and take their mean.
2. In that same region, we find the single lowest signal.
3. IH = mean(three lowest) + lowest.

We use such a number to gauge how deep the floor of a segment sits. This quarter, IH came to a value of 49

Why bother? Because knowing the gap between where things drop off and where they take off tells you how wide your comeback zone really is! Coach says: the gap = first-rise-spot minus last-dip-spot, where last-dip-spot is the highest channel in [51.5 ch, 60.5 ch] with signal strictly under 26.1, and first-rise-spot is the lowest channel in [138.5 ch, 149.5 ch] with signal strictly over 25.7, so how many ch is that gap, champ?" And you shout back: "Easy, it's 83 ch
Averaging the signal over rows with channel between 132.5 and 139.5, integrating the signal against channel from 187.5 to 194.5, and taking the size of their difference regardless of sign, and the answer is 235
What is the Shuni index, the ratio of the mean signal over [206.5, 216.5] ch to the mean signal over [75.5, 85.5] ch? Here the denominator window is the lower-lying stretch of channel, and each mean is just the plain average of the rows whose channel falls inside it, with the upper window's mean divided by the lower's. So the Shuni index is 1.21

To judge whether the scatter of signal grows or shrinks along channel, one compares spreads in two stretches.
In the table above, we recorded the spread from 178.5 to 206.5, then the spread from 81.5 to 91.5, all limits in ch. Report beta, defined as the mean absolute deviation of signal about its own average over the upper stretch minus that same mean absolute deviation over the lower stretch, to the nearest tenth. 0.5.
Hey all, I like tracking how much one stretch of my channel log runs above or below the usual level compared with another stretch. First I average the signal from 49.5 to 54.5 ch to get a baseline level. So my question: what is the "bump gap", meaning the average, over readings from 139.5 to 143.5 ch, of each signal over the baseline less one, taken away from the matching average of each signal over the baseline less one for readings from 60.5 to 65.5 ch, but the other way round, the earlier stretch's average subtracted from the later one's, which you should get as -0.2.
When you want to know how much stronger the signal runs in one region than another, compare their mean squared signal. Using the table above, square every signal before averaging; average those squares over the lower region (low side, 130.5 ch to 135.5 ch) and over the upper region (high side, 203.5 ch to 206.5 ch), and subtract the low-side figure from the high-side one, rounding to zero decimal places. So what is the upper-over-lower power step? 489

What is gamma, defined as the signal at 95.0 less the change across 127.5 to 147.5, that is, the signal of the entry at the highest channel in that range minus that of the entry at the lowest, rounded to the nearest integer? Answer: 23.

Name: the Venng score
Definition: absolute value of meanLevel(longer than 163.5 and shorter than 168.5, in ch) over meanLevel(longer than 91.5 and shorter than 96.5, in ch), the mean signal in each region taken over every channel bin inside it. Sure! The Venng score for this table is 1.12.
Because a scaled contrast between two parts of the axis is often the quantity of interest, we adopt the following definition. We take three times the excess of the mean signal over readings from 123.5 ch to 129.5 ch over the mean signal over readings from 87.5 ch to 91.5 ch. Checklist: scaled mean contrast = -9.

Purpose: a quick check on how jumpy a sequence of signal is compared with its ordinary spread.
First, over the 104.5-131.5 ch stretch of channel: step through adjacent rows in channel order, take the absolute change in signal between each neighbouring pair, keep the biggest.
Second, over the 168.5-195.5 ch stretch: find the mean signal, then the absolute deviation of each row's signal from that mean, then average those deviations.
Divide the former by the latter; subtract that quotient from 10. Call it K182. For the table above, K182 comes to 8.65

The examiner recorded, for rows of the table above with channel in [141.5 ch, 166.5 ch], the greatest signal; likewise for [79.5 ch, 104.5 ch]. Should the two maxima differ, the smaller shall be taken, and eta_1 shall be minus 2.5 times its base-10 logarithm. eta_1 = -3.68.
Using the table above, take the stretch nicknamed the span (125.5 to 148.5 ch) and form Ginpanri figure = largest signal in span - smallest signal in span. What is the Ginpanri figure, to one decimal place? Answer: 6.2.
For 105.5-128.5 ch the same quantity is 7.2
